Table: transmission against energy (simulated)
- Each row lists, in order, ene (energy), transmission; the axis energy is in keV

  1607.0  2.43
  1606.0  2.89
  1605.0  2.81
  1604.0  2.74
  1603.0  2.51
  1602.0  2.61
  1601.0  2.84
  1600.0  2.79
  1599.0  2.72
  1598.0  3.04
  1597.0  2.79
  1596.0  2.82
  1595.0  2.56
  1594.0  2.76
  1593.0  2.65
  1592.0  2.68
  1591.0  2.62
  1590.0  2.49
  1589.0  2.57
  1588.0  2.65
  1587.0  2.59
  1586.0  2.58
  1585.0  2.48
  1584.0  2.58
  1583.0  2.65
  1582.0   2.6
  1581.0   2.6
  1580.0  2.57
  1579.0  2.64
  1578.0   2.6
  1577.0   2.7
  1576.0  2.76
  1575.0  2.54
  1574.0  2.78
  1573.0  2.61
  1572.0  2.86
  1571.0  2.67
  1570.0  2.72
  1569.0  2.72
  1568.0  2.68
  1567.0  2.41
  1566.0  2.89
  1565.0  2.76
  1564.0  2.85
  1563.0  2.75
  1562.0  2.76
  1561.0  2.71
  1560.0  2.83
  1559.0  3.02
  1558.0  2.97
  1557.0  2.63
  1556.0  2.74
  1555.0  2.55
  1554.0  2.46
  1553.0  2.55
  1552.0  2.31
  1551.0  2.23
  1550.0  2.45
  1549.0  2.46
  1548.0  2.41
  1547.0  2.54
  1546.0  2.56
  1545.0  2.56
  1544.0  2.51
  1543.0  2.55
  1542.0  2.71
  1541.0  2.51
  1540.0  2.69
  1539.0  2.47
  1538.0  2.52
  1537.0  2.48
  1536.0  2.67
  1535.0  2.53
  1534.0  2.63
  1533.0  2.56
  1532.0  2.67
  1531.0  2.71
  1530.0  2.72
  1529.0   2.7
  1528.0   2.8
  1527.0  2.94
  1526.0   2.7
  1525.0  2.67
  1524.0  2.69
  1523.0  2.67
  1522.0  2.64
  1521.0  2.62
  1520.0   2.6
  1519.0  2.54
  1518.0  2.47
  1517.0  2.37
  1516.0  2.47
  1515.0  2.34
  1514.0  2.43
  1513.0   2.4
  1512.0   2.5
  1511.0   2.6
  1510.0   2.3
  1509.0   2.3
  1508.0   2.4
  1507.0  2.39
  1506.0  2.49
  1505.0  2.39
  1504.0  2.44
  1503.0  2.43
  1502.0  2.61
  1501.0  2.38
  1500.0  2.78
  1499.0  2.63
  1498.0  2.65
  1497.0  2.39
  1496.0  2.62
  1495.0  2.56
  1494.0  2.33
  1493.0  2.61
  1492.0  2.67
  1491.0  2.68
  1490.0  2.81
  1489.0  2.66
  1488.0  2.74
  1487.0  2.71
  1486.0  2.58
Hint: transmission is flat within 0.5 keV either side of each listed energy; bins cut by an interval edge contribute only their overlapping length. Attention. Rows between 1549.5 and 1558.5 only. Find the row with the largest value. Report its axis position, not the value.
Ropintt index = 1558.0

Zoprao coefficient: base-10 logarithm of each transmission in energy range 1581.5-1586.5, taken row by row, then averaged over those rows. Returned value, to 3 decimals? 0.411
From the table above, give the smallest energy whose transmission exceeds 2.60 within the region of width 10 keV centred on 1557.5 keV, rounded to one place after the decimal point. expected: 1556.0 keV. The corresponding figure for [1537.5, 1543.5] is 1540.0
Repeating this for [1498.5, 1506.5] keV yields 1499.0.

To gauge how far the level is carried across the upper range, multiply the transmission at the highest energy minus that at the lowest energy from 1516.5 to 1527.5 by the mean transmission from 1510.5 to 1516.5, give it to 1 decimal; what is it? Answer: 1.4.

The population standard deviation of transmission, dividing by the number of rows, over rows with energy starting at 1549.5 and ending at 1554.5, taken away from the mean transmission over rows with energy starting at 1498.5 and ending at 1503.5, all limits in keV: 2.45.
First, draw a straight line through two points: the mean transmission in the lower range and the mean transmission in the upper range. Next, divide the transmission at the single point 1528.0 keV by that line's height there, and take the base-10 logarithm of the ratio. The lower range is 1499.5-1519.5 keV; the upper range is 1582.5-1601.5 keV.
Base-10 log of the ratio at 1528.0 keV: 0.049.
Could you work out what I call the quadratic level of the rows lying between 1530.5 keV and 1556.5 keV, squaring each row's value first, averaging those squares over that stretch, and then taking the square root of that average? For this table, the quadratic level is 2.54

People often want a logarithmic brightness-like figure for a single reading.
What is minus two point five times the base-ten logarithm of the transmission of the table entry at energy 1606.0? -1.15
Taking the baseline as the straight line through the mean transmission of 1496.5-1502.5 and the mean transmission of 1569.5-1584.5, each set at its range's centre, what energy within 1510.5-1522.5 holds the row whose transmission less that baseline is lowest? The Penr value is 1515.0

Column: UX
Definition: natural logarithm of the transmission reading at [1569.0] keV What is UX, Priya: 1.00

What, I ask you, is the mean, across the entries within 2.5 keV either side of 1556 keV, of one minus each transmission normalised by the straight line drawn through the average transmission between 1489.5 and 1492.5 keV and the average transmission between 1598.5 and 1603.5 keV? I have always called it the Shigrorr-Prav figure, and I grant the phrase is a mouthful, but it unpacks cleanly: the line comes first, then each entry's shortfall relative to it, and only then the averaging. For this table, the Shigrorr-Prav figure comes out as 0.013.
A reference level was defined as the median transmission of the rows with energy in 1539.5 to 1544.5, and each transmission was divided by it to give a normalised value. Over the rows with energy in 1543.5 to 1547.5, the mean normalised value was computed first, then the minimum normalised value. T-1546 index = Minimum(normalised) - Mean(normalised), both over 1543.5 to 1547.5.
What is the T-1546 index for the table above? -0.01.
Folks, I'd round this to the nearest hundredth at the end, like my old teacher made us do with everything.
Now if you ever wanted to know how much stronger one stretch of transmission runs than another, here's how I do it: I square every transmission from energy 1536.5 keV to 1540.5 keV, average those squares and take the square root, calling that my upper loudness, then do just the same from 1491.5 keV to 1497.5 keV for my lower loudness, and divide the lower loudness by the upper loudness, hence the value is 1.00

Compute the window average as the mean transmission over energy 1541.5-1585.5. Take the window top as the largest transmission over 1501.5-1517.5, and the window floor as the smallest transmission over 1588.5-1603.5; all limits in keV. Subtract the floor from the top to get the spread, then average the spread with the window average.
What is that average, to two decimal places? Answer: 1.38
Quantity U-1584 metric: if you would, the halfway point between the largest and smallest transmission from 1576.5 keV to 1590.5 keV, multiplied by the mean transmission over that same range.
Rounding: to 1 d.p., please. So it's 6.7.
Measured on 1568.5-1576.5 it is 7.3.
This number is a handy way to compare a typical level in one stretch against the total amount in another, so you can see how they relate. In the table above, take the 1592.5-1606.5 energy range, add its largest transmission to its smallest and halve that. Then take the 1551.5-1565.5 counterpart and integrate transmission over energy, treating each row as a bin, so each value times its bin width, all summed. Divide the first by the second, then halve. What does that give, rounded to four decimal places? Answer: 0.0366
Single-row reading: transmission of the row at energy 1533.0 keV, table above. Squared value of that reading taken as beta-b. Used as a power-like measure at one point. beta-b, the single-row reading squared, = 6.6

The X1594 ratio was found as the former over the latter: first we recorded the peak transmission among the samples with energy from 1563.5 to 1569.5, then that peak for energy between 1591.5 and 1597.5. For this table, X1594 1.02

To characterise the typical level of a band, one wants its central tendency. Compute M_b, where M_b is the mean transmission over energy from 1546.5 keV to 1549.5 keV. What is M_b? 2.47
